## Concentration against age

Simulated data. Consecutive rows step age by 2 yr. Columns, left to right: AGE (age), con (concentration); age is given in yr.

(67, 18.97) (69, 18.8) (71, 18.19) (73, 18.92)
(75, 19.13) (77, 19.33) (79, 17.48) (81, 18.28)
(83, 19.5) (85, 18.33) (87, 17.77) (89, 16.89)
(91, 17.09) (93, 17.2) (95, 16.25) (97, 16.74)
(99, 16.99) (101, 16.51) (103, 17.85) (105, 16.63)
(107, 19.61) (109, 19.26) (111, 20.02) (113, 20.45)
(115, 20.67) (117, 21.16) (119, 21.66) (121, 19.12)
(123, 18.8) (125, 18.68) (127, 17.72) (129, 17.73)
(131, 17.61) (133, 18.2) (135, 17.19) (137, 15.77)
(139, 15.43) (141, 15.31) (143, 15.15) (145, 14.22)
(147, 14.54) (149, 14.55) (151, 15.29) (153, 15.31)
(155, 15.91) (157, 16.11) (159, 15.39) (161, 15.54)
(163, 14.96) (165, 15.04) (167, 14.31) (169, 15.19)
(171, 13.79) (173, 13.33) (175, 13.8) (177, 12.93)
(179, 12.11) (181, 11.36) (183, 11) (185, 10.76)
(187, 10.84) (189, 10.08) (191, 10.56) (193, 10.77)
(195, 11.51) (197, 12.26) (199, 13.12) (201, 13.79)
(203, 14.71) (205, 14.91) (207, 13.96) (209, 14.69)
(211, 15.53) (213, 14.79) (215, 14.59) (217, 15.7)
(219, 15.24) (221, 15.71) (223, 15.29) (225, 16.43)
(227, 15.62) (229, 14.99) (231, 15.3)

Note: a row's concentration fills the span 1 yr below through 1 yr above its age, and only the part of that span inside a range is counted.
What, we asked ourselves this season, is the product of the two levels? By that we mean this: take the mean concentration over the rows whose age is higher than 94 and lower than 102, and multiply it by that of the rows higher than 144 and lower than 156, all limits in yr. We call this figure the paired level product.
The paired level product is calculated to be 249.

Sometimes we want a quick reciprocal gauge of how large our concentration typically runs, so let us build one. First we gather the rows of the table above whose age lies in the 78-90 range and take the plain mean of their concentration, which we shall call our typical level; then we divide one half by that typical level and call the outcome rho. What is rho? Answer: 0.0277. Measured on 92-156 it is 0.0287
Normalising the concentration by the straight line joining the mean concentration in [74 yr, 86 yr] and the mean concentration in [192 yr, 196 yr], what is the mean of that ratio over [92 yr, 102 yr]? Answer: 0.95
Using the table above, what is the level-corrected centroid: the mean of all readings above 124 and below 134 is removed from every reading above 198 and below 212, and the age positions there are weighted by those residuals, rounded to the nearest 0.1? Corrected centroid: 204.3 yr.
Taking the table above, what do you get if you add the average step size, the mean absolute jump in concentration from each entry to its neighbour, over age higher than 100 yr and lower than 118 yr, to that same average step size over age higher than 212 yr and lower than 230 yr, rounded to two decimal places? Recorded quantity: 1.63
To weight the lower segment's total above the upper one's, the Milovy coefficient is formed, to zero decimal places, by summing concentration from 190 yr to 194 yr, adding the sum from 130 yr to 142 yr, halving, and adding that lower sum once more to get 160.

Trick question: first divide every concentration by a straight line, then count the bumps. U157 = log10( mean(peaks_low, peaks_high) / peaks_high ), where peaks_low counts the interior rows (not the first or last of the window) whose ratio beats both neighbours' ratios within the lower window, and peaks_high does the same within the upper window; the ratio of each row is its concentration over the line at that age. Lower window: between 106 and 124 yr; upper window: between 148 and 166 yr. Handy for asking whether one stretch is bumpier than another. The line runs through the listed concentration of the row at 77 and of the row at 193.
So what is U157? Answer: -0.12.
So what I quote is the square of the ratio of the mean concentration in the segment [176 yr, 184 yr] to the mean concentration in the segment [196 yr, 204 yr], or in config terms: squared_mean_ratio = 0.8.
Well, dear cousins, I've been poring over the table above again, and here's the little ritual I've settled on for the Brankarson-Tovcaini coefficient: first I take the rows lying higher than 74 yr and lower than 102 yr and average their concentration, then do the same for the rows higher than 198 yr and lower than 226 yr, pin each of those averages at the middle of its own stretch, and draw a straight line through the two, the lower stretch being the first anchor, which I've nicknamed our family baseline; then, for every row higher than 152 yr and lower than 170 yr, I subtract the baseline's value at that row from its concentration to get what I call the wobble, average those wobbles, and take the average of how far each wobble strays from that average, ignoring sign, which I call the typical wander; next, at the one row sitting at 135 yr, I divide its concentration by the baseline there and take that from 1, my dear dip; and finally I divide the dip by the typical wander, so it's -0.10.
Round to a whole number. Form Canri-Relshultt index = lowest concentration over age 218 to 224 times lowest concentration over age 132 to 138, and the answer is 240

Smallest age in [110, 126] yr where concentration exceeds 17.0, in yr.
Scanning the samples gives 111 yr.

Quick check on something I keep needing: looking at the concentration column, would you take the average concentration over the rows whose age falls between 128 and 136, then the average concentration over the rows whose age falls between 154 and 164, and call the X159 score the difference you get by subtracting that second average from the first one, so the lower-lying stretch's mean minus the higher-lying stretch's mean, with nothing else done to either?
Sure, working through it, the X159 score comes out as 2.1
